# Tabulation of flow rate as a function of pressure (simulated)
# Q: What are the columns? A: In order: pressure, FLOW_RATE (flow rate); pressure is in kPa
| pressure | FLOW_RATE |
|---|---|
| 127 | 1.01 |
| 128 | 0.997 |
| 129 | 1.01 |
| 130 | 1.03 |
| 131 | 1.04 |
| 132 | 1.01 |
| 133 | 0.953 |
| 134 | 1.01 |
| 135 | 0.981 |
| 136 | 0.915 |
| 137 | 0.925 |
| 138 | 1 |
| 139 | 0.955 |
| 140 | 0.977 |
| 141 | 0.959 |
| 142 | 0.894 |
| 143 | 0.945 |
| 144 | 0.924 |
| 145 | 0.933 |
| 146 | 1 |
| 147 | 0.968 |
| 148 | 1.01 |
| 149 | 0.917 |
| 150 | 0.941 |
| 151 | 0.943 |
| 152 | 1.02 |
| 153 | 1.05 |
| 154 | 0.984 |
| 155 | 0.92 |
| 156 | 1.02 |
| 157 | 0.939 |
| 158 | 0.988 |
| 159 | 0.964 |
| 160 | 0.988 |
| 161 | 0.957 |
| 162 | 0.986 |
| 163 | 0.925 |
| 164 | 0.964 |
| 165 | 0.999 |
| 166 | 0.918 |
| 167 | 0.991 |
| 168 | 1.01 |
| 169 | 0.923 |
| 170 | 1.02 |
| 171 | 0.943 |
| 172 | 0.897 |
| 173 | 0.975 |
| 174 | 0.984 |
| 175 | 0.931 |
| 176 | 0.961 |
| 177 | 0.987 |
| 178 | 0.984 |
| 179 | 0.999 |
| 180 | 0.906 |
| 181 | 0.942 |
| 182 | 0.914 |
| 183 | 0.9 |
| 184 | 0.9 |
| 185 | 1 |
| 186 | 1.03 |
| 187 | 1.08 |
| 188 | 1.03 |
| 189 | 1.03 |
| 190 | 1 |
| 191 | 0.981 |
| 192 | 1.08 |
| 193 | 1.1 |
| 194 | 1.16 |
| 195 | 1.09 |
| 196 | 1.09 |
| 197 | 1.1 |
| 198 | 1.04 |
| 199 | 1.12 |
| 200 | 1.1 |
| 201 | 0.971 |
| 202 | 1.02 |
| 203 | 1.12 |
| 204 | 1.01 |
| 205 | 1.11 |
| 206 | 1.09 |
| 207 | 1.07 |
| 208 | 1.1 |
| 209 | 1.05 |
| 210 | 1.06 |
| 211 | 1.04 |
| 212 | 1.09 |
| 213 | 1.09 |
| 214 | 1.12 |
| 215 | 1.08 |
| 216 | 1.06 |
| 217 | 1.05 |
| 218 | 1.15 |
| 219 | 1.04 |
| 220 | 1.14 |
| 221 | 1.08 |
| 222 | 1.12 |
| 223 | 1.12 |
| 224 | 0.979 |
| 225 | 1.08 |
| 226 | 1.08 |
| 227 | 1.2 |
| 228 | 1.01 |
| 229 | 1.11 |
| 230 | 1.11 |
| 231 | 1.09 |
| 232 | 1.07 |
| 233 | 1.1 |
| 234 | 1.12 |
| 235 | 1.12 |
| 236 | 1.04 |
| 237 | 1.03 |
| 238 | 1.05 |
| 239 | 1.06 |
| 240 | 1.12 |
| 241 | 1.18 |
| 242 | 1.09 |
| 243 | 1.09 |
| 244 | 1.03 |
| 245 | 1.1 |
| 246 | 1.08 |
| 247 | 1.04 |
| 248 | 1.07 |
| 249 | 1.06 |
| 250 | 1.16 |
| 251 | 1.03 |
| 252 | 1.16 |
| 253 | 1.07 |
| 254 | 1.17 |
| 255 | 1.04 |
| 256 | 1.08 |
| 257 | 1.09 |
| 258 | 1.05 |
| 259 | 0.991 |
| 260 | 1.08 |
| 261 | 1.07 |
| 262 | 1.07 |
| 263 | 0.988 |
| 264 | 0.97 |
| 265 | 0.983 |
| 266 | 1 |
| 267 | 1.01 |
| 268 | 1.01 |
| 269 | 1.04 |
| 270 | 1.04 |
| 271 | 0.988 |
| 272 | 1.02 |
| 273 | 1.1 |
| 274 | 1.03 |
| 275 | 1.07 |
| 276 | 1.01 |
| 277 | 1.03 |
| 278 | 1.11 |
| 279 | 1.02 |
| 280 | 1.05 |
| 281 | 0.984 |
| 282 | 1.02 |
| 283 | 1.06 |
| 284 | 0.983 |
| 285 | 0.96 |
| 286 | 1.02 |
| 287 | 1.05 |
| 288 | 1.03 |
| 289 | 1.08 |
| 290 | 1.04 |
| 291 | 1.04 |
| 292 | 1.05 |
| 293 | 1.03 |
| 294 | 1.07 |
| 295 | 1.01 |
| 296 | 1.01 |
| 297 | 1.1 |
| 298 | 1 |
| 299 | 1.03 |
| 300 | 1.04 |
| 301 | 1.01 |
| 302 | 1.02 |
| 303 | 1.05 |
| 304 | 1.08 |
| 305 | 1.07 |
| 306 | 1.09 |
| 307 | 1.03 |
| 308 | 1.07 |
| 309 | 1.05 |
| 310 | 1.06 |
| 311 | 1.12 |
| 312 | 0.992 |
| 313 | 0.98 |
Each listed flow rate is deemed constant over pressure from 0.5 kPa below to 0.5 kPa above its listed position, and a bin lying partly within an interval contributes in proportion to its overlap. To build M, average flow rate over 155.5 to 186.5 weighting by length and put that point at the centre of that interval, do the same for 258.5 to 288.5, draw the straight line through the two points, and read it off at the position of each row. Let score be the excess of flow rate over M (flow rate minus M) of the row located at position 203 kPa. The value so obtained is 0.14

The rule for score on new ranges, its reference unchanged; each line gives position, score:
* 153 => 0.10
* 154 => 0.03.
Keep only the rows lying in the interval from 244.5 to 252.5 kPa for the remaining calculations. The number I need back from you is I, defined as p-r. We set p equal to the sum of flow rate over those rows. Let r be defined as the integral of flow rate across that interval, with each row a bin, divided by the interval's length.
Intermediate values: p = 8.7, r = 1.09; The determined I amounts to 8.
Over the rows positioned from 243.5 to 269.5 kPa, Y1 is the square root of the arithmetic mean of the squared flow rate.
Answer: 1.06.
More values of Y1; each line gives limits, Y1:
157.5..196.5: 0.99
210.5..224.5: 1.08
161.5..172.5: 0.96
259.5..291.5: 1.03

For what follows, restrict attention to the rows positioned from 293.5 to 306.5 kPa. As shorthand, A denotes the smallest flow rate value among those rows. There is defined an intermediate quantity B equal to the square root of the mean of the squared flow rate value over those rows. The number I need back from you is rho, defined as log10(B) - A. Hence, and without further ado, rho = -0.981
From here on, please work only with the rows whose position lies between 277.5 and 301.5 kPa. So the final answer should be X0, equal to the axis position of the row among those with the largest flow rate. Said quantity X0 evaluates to 278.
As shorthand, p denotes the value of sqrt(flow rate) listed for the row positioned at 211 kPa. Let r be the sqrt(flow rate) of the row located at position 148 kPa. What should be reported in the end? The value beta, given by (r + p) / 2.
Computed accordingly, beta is 1.012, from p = 1.02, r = 1.00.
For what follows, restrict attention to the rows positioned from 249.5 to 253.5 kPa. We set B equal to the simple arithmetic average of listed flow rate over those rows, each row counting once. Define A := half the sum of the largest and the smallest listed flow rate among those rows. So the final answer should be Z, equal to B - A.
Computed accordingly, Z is 0.010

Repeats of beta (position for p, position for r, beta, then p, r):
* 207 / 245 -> 1.042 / 1.03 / 1.05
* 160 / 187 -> 1.017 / 0.99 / 1.04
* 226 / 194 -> 1.058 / 1.04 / 1.08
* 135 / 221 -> 1.015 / 0.99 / 1.04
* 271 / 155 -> 0.977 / 0.99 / 0.96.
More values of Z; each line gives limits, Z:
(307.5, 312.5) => 0.002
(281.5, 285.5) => -0.004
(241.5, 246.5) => 0.013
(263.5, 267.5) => 0.001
